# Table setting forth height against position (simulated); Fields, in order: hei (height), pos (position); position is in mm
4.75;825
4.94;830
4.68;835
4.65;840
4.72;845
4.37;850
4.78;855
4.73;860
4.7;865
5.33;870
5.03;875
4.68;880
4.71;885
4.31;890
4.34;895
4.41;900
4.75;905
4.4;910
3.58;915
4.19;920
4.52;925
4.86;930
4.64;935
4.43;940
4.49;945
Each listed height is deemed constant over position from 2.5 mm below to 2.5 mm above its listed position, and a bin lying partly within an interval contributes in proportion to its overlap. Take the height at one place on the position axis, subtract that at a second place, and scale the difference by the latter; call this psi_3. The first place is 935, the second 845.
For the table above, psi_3 -0.017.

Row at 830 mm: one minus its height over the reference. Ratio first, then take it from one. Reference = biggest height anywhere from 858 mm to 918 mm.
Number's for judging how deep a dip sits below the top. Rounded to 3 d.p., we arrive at 0.073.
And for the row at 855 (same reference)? 0.103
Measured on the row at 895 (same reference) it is 0.186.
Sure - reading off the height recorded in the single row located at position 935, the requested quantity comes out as 4.64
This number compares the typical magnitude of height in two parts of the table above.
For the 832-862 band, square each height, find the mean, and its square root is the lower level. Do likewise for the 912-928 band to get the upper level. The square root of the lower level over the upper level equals 1.06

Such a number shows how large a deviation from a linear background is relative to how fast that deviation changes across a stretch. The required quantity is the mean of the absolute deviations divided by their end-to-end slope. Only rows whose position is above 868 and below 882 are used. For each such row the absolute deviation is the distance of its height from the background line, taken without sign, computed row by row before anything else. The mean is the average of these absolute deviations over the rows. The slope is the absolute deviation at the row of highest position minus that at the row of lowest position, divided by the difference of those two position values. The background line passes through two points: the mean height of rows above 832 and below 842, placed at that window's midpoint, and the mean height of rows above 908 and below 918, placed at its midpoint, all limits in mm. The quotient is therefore -12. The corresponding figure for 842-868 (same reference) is 28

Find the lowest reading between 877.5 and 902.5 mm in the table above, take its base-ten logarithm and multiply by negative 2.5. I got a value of -1.586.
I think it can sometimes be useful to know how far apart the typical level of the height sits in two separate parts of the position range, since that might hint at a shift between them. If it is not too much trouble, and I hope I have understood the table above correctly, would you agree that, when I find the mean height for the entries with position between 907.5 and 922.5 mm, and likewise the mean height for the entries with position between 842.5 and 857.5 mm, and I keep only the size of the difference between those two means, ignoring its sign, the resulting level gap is 0.57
